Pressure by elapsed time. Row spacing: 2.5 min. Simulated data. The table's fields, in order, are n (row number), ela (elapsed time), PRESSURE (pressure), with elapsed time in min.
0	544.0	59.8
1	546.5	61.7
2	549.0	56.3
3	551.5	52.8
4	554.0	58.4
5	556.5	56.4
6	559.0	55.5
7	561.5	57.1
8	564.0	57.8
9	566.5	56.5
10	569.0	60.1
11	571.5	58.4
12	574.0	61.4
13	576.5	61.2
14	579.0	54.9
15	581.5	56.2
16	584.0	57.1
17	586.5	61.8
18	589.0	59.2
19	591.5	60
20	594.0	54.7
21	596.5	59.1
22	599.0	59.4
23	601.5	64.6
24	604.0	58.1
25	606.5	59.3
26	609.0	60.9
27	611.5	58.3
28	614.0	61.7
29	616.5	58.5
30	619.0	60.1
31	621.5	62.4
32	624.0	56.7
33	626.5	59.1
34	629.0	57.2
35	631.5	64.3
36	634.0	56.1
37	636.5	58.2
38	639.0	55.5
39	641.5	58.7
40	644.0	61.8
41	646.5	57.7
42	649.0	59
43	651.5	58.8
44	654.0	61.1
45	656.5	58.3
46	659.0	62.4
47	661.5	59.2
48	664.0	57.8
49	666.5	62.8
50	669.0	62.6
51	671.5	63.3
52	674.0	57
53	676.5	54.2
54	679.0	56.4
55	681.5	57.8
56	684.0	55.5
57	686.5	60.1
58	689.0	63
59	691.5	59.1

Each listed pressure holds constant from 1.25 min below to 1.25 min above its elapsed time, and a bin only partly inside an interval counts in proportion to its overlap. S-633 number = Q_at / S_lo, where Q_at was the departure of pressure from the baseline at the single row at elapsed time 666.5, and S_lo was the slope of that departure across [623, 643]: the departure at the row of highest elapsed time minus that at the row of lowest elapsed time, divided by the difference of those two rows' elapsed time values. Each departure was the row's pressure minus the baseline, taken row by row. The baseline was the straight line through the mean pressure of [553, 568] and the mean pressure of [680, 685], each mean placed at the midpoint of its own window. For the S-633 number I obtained 52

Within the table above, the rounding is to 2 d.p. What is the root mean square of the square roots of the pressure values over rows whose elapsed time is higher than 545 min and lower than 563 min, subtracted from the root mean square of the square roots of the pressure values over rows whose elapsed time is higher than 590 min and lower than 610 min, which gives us 0.17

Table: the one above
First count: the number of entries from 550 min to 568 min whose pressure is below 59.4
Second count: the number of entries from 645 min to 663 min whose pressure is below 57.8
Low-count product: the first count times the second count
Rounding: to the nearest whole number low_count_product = 7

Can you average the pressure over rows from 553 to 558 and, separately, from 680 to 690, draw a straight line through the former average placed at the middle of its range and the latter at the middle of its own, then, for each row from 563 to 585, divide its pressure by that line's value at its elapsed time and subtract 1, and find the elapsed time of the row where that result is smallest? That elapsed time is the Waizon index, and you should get 579.0 min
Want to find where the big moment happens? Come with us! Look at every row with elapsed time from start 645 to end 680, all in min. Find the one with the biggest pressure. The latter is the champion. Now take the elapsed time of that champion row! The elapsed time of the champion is 671.5 min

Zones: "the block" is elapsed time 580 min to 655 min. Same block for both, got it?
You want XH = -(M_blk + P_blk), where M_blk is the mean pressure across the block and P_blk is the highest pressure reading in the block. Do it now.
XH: -123.8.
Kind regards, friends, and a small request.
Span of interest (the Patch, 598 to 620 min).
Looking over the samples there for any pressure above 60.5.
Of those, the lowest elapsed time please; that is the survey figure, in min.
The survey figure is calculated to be 601.5 min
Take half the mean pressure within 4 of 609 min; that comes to 29.8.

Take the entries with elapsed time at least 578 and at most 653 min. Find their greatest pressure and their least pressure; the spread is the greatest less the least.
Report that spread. 9.9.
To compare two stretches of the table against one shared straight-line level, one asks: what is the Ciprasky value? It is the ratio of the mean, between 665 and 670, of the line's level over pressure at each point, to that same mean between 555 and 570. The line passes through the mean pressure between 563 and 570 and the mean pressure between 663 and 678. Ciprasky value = 0.94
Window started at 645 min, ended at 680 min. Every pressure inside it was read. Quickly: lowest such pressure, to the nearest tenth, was 54.2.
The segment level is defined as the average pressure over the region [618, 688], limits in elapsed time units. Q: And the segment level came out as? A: 59.1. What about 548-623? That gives 58.6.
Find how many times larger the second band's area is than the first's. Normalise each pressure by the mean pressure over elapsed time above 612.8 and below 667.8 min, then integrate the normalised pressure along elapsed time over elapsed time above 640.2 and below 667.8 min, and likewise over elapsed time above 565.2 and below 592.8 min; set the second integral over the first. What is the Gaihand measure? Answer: 0.98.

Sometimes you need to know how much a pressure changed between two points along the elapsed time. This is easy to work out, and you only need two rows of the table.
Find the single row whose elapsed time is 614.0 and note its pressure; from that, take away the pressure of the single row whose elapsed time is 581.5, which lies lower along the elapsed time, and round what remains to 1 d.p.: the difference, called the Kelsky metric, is 5.5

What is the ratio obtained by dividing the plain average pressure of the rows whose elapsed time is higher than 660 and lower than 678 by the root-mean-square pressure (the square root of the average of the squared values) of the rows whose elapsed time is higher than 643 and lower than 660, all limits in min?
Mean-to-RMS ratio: 0.99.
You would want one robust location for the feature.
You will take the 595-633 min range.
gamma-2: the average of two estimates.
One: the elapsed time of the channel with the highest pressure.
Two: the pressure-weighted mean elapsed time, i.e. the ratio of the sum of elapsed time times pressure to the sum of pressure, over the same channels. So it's 607.7 min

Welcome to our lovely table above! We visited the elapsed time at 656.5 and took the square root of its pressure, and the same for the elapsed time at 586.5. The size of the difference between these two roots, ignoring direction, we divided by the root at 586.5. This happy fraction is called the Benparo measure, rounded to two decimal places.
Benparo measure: 0.03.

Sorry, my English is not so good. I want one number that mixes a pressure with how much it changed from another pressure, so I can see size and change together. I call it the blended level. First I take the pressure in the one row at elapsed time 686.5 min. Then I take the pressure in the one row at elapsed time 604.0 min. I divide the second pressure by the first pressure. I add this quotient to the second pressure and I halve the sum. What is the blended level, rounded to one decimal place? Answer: 29.5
